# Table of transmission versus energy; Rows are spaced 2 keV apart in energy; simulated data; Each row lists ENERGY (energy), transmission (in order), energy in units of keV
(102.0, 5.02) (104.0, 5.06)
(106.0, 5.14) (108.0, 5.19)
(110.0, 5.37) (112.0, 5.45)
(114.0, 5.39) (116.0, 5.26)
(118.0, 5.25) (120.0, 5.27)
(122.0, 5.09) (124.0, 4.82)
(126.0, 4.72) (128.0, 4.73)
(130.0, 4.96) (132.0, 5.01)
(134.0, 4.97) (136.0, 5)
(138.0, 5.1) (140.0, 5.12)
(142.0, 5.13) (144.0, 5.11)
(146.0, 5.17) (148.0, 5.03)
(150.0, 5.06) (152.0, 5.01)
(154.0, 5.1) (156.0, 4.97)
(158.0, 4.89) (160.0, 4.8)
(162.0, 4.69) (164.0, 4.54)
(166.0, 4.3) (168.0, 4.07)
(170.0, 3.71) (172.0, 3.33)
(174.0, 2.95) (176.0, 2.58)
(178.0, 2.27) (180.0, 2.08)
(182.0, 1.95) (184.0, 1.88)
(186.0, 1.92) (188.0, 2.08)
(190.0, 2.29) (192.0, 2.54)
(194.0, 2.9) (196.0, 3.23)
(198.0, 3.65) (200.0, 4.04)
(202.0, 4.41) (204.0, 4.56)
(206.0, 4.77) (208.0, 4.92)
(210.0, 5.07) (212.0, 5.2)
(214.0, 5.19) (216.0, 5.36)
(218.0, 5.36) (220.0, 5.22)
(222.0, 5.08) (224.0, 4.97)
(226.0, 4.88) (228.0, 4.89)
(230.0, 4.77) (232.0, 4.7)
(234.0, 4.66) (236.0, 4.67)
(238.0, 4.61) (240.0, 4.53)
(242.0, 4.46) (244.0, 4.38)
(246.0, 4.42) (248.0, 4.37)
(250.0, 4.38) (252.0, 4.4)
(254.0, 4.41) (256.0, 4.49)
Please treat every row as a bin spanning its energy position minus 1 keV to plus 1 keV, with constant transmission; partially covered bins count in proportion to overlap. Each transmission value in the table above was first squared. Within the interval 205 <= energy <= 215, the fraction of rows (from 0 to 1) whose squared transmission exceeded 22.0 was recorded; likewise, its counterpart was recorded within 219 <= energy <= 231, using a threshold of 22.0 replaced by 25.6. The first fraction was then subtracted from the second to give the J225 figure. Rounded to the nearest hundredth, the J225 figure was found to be -0.67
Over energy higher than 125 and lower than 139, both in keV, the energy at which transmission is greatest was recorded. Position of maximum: 138.0 keV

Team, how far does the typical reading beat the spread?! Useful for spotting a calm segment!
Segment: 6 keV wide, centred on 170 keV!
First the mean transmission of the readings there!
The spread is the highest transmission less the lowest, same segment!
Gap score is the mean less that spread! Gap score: 3.0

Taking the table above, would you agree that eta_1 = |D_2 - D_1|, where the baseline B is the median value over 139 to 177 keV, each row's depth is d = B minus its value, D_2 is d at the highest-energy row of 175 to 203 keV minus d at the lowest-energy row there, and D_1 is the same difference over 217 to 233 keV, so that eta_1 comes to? 2.5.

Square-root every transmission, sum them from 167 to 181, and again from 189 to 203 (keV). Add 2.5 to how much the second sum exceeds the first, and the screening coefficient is 3.1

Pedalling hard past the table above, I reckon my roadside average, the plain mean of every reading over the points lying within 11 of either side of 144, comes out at 5.1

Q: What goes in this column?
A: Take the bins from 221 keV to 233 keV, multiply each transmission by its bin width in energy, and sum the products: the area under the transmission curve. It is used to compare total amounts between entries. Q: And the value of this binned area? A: 58.6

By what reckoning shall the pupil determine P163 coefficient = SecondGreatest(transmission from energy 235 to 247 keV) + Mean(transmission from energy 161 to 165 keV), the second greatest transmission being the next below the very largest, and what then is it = 9.2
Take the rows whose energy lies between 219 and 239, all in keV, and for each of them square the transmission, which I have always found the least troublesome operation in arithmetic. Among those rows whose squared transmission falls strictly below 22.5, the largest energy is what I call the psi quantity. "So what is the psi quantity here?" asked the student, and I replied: 238.0 keV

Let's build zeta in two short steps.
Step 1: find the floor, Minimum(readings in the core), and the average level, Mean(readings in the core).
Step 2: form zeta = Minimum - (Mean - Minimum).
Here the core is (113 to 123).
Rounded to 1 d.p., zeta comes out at 4.9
